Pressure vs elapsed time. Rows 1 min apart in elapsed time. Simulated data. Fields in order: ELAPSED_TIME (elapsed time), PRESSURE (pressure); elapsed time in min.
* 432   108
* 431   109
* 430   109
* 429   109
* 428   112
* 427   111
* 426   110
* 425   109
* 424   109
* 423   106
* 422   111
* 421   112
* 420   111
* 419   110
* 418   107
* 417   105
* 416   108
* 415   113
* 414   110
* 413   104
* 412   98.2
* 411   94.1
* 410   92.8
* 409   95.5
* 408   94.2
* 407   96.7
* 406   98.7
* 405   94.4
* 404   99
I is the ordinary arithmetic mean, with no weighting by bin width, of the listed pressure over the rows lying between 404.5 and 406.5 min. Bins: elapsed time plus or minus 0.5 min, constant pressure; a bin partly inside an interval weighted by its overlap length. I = 97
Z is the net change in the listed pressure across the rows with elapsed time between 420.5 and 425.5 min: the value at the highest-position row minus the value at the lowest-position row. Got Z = -3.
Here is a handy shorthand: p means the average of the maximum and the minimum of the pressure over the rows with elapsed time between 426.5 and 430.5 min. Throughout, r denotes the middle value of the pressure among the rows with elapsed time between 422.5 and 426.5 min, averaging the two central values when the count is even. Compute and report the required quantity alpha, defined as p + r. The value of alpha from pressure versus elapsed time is 219.5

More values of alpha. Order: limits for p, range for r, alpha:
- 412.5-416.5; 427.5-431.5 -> 217.5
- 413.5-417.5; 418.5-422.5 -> 220.0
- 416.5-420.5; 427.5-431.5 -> 217.0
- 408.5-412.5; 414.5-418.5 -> 203.0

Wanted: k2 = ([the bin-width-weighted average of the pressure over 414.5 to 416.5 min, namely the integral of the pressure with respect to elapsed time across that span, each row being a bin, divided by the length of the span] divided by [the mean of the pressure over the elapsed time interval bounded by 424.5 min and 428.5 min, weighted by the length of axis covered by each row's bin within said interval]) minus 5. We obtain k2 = -4.00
